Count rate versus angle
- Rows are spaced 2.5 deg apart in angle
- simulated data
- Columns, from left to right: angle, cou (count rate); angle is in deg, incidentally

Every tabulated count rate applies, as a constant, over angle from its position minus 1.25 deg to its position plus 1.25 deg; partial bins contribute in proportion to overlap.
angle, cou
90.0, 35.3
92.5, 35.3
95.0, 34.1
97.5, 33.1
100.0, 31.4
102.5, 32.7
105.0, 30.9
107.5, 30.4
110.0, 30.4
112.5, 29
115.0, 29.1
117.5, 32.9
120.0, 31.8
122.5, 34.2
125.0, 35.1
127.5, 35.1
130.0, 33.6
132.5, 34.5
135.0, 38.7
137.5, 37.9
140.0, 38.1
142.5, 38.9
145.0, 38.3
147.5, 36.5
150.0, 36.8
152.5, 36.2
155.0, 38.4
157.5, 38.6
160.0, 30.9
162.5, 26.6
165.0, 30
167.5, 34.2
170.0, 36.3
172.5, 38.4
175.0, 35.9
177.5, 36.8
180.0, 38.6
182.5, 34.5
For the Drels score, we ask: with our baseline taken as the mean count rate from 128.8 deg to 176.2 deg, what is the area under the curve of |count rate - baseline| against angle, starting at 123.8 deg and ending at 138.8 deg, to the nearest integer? 24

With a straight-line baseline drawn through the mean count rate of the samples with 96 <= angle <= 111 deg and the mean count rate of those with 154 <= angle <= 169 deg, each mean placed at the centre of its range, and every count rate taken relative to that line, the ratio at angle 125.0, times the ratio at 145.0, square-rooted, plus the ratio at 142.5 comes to 2.33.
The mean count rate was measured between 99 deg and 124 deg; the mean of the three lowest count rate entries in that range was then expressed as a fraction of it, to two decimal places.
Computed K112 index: 0.94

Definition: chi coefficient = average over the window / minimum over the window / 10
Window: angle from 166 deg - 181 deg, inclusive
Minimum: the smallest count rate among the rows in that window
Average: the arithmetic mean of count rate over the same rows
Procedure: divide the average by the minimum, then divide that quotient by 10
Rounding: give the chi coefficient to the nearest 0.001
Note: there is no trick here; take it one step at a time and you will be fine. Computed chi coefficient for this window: 0.107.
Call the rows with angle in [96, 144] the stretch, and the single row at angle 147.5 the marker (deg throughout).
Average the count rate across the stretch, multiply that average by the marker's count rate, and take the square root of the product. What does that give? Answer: 35.0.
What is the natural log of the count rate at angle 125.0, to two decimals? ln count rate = 3.56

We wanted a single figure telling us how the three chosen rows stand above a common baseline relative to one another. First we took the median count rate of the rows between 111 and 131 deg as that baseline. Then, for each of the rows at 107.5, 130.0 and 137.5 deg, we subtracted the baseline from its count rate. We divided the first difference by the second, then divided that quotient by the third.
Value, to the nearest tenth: -1.8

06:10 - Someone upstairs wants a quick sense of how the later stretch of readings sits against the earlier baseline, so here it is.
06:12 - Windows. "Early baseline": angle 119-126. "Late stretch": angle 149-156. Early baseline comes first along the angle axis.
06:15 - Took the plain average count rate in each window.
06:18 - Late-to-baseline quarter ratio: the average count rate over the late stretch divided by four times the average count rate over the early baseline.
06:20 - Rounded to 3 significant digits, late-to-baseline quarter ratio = 0.275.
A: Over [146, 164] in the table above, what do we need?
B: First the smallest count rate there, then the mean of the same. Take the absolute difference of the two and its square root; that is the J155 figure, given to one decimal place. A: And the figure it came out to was 2.9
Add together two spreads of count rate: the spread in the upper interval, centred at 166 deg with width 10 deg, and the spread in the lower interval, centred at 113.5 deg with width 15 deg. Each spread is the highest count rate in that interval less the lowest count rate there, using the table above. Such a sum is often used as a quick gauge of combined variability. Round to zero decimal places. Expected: 14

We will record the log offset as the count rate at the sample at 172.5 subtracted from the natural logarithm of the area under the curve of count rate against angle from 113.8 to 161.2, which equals -31.0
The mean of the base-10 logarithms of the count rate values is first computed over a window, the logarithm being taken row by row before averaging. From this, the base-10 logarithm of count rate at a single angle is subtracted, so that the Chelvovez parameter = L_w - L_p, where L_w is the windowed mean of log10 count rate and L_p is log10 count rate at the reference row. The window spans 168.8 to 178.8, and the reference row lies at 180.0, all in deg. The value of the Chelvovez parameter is -0.020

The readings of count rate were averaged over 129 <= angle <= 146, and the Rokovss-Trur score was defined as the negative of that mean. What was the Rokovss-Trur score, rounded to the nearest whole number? -37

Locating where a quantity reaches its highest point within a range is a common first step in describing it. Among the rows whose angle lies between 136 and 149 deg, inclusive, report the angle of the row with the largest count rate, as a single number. 142.5 deg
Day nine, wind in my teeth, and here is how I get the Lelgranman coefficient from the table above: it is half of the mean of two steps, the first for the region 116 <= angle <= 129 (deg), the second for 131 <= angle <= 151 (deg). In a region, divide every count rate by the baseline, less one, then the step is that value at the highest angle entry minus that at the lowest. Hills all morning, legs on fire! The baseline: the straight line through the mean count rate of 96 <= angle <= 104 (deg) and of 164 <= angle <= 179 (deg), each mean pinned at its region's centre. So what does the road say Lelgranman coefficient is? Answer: 0.025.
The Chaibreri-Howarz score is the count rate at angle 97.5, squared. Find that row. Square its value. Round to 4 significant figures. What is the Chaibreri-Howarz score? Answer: 1096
